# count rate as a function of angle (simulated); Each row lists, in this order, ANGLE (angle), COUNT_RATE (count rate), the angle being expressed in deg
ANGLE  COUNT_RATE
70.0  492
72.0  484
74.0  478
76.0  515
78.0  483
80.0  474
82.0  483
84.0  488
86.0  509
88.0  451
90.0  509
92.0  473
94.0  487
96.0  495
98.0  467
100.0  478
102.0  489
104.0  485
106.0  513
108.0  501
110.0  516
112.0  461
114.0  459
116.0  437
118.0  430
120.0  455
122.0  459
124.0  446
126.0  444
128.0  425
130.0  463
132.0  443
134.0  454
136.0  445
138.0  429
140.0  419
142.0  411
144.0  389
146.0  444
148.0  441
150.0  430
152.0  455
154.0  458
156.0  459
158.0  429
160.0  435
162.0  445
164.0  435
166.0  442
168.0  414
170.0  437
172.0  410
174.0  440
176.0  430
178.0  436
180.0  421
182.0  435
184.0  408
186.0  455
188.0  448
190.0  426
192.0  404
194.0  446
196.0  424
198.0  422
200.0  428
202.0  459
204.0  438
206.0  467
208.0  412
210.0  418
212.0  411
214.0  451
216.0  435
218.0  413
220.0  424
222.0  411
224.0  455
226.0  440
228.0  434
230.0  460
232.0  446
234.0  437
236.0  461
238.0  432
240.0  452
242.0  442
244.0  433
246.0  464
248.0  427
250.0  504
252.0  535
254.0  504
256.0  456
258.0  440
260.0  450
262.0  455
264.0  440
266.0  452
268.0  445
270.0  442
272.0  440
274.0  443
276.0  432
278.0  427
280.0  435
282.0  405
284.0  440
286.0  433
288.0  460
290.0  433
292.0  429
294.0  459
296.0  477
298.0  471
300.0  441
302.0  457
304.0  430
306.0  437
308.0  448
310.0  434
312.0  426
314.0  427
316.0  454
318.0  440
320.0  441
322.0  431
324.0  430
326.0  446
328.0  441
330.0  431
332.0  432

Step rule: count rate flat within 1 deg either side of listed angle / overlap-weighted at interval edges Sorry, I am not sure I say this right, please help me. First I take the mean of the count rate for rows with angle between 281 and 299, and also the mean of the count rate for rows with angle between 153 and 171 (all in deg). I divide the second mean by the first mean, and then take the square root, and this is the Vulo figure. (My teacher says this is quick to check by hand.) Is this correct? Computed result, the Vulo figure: 0.99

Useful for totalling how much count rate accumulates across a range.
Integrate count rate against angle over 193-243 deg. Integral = 21836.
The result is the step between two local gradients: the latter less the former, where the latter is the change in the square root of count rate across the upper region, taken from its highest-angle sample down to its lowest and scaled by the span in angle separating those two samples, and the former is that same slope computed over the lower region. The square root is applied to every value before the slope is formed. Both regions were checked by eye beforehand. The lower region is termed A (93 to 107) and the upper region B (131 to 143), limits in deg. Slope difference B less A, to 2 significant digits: -0.13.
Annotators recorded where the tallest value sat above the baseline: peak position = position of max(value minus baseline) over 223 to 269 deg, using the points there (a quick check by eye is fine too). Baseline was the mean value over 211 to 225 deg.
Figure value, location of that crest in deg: 252.0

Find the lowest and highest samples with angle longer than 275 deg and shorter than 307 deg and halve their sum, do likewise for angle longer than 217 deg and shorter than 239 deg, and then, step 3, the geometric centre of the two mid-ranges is 438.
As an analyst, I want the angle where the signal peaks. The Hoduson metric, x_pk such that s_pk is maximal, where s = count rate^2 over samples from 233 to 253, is 252.0 deg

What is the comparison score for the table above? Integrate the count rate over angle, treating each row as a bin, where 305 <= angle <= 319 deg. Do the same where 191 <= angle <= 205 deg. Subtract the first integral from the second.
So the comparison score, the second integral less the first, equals -90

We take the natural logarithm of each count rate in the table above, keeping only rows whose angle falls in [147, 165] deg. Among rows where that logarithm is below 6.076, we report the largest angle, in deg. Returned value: 164.0 deg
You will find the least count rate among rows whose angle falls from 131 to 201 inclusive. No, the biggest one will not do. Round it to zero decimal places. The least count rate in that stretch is 389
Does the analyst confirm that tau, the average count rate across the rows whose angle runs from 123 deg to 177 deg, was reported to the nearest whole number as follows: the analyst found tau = 436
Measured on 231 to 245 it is 443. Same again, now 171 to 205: 431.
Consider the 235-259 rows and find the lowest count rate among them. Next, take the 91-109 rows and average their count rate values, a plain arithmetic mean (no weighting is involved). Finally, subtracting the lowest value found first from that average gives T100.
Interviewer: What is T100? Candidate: 61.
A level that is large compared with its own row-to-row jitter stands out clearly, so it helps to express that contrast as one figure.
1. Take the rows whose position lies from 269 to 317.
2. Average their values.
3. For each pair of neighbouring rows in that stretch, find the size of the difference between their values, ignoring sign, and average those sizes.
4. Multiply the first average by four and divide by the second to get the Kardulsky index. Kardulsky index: 115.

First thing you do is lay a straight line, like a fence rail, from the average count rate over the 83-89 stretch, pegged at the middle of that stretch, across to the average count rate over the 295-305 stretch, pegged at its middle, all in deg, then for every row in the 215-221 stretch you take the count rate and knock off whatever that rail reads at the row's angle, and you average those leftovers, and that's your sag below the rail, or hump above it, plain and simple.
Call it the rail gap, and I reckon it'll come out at -42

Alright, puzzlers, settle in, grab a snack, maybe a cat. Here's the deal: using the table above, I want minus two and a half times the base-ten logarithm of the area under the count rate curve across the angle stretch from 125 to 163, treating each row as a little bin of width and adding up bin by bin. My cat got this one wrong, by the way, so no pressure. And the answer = -10.6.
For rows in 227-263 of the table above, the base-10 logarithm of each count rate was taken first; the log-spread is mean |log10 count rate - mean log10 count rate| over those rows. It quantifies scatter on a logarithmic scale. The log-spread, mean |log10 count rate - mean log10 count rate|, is 0.019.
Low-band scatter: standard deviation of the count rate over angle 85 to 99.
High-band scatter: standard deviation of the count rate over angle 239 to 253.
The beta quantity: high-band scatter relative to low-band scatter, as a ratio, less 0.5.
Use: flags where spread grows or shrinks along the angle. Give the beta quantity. 1.3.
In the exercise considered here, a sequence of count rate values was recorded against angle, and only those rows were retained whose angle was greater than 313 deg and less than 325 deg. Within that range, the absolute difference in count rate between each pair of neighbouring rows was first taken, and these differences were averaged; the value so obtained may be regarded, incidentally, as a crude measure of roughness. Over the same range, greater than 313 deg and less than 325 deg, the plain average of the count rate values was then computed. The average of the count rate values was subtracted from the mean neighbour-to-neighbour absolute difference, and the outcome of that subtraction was -427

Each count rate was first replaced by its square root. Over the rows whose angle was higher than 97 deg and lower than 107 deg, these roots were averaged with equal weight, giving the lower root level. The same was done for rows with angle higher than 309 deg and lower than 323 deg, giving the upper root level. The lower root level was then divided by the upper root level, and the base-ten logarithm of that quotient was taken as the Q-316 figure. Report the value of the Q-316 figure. 0.024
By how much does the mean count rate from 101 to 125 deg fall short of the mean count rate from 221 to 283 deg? -23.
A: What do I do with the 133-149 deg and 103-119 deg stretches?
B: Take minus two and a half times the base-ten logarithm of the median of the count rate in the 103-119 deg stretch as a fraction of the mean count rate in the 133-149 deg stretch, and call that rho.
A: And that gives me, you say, -0.11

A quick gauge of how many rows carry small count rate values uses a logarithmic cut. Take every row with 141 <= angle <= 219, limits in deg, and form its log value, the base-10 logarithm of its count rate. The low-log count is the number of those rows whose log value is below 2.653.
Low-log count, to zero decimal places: 32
